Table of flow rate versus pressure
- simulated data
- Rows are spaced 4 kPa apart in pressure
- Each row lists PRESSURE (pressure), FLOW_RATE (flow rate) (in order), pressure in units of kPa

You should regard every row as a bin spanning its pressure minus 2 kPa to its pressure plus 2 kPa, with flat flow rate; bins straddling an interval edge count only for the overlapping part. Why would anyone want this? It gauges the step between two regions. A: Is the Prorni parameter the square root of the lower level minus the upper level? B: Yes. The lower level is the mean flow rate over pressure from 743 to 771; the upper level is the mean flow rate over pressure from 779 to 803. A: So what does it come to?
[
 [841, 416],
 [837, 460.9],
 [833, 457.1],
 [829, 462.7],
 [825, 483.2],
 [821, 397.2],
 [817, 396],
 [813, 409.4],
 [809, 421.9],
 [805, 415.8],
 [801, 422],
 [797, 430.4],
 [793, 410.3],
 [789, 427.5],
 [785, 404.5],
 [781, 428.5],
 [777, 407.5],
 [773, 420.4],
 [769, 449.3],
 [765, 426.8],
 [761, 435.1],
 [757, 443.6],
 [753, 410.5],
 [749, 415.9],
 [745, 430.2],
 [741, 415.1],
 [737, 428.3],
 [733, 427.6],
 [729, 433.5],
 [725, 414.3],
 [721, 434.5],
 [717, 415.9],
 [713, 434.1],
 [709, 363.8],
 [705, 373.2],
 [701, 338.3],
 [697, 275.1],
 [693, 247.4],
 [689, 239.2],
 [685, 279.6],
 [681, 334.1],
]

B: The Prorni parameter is 3.1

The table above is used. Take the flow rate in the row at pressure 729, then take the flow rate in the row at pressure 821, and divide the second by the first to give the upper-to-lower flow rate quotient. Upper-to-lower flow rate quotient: 0.9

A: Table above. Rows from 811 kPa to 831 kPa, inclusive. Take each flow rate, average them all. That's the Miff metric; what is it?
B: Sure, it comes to 430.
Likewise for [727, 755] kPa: 423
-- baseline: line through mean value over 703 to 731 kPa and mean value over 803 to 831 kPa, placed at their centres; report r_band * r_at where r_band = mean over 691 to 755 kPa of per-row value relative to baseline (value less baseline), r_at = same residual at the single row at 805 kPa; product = 174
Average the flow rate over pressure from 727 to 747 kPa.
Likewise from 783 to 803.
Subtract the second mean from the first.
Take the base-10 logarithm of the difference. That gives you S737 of 0.90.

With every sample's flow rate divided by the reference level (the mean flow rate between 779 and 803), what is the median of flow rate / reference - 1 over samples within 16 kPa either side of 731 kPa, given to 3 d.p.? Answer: 0.018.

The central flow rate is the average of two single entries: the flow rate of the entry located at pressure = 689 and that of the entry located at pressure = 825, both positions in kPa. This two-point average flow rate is 361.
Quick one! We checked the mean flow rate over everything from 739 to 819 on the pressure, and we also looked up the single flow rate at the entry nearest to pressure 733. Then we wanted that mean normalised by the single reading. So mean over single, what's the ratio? 0.98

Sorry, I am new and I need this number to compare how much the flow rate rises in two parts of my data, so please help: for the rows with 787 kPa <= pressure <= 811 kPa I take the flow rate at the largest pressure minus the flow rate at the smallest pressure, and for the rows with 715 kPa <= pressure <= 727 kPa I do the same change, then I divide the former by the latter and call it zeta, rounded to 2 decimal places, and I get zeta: 3.50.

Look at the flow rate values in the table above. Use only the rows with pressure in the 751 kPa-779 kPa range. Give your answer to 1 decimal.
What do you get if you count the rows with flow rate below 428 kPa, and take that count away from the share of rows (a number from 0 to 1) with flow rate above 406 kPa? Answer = -3.0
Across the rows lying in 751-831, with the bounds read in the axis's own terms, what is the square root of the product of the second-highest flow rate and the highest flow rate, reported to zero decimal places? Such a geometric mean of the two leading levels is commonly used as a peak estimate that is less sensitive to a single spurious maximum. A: 473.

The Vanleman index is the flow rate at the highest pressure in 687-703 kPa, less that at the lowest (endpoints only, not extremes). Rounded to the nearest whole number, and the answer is 99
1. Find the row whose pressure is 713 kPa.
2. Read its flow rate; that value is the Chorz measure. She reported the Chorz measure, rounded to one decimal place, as 434.1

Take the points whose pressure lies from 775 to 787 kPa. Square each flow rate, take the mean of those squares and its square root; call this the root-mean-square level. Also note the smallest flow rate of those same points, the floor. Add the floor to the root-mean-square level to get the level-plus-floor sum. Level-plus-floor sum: 818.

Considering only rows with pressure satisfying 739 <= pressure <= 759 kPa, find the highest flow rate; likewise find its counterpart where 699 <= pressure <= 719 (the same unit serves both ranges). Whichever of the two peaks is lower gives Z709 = 434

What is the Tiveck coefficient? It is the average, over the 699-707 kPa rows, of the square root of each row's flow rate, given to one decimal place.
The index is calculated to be 18.9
